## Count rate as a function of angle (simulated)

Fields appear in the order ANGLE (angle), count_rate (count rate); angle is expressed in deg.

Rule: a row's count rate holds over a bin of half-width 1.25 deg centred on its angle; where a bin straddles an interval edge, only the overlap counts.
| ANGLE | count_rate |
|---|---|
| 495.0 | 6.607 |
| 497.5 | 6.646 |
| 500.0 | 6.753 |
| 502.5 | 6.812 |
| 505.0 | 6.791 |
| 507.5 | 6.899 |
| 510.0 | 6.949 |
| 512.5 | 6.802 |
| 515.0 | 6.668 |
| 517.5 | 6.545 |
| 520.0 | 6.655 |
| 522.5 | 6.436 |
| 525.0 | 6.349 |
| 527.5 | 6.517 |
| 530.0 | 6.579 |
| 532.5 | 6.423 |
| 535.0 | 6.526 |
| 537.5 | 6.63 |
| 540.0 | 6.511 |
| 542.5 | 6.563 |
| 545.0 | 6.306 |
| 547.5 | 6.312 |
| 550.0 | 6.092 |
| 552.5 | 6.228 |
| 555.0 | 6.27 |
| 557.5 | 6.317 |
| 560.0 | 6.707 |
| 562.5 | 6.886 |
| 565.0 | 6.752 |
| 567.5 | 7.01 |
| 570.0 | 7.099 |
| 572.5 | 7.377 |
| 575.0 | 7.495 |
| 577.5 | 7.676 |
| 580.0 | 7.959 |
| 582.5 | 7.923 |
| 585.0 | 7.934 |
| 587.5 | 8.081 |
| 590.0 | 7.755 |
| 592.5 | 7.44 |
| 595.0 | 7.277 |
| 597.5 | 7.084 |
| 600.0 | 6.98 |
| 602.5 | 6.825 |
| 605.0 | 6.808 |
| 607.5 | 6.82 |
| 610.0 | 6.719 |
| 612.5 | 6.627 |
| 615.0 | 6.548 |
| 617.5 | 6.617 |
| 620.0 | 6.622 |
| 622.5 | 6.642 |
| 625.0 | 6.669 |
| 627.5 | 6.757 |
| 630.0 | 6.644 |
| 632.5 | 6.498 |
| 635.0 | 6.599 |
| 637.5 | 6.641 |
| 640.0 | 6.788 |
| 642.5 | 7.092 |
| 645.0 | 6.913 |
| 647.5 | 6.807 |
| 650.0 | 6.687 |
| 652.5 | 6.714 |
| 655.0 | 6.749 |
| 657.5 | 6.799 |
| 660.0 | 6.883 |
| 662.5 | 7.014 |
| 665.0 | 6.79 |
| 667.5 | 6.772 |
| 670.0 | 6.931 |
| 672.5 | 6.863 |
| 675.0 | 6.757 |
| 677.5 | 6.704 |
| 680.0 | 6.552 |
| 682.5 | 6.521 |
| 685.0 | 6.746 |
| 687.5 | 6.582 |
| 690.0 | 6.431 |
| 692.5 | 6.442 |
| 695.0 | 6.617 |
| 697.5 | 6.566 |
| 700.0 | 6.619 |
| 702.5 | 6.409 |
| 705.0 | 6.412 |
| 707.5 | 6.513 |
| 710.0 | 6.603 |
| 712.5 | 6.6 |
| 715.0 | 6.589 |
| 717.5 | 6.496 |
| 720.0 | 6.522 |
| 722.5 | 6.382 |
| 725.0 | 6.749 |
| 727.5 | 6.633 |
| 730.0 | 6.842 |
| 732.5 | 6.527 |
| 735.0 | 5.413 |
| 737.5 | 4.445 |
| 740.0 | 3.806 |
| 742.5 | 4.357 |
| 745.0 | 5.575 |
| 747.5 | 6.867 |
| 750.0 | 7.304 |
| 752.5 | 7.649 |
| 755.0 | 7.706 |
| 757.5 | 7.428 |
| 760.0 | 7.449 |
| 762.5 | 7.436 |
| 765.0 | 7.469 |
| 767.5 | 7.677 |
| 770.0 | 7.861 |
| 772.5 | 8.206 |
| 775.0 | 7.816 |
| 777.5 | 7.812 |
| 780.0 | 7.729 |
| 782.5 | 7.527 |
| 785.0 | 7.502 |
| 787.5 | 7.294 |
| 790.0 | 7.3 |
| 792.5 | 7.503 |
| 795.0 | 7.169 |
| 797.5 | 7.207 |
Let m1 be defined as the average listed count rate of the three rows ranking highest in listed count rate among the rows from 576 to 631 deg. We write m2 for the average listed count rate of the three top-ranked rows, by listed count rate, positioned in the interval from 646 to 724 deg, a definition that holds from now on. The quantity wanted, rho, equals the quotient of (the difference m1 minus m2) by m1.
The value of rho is 0.1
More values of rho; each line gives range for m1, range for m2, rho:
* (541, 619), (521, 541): 0.2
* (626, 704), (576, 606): -0.1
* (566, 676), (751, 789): 0.0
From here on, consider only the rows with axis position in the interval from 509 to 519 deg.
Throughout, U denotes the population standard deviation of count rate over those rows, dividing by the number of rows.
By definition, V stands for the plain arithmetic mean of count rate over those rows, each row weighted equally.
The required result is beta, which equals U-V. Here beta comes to -6.59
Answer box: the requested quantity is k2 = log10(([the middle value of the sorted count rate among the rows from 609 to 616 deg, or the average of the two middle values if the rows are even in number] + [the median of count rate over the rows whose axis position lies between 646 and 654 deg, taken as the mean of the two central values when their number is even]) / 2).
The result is 0.824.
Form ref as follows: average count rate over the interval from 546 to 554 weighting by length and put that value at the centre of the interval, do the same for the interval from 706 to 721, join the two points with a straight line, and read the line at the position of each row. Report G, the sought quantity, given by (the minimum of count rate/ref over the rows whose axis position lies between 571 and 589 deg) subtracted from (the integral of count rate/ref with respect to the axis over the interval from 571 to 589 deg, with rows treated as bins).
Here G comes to 21.1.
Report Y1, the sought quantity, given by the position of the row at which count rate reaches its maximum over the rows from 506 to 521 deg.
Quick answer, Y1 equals 510.0 deg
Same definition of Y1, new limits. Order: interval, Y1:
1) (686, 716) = 700.0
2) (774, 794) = 775.0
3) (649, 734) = 662.5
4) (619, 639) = 627.5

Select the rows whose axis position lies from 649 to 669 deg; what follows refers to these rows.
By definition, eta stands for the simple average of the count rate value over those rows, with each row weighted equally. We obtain 6.80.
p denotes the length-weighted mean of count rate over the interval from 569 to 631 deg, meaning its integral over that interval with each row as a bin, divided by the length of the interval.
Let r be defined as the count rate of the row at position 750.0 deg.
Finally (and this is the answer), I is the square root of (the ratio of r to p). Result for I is 1.012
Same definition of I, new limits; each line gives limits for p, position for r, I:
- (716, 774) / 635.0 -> 0.996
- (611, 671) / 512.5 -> 1.005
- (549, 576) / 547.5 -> 0.967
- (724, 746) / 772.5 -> 1.213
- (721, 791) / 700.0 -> 0.981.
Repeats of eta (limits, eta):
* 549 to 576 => 6.75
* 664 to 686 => 6.74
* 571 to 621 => 7.23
